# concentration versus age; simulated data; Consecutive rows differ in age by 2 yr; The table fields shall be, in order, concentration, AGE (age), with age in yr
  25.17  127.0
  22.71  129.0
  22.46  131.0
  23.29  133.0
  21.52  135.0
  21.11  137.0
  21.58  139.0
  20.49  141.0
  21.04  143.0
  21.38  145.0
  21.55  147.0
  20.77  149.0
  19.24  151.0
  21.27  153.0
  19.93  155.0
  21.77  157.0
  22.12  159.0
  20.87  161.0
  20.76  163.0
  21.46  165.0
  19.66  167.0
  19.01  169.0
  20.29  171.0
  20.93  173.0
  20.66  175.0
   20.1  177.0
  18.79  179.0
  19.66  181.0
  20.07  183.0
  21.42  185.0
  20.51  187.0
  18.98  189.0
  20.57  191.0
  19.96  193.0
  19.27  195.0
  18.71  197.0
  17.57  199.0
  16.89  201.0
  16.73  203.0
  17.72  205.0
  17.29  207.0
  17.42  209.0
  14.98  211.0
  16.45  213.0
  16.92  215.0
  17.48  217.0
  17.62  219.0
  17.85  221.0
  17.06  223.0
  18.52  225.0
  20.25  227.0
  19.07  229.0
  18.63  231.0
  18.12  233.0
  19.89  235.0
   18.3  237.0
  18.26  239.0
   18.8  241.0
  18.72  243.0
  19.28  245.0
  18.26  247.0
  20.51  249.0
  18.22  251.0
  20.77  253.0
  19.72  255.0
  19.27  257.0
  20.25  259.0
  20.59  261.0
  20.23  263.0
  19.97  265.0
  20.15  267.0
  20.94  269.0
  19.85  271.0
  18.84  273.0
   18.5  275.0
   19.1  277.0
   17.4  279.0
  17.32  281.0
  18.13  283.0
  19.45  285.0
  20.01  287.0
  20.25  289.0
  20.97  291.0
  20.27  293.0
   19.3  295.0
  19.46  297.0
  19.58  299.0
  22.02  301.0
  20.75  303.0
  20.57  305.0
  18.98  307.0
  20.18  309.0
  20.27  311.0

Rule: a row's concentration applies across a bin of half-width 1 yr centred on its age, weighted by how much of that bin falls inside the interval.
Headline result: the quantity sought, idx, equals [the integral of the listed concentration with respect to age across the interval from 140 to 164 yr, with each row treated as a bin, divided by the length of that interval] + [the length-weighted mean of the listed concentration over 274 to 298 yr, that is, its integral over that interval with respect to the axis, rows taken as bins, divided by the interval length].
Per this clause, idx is 40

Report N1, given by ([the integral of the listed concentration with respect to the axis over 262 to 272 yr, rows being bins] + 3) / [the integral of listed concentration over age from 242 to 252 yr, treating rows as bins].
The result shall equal 1.08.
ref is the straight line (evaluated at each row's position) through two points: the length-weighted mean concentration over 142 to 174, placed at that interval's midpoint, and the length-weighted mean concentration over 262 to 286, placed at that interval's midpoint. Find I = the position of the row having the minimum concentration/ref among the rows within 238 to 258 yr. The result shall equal 239.0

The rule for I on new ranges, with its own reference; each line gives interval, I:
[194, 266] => 211.0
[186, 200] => 199.0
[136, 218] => 211.0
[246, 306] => 281.0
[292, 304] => 295.0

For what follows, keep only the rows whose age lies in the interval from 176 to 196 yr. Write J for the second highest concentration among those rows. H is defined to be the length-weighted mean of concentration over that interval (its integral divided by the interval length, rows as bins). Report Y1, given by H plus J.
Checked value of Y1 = 40.5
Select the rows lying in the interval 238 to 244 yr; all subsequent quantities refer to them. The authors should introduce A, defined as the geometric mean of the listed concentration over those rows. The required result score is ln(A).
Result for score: 2.92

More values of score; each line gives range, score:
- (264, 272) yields 3.01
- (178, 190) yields 2.99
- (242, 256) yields 2.96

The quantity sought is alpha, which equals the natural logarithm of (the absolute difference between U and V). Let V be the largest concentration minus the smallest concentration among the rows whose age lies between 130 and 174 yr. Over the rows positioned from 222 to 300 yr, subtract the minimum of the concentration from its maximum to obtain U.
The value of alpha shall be -1.0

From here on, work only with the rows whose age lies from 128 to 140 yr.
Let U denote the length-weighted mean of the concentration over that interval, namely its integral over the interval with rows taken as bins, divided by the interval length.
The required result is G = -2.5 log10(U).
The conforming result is -3.36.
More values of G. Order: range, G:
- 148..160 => -3.30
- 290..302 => -3.27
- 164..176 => -3.27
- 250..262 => -3.24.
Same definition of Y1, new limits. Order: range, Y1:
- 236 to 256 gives 39.6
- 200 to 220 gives 34.6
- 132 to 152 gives 42.8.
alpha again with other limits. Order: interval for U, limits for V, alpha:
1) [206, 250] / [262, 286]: 0.6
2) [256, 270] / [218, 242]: 0.4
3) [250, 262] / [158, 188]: -0.2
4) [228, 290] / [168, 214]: 1.0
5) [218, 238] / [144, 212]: 1.4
